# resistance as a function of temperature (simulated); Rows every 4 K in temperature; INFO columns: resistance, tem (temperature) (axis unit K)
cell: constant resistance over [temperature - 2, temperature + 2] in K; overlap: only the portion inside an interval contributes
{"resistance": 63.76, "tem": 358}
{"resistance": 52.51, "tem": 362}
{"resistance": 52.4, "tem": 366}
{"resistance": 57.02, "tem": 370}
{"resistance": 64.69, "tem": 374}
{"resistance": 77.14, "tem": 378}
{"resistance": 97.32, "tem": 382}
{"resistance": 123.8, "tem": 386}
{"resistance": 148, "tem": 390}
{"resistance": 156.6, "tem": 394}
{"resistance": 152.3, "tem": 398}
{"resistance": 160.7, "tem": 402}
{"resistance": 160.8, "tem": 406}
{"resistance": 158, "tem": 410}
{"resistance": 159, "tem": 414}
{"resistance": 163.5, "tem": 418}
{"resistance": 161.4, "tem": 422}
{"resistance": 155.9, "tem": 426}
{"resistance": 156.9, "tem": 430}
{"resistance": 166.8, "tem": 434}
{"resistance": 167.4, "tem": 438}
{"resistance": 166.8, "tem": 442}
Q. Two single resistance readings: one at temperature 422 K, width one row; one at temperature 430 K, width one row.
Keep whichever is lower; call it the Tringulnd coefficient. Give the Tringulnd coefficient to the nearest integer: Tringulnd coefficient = 157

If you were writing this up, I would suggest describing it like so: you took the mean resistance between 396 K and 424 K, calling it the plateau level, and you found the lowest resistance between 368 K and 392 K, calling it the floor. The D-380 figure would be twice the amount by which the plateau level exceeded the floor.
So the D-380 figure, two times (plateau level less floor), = 205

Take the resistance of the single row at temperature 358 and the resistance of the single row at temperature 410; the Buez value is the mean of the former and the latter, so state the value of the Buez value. 110.9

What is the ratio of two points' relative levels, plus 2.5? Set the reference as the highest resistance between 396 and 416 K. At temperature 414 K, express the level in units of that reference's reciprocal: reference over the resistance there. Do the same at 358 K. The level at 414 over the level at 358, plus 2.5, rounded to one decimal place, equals 2.9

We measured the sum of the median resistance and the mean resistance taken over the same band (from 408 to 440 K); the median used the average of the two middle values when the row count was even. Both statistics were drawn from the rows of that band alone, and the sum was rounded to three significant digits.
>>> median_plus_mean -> 321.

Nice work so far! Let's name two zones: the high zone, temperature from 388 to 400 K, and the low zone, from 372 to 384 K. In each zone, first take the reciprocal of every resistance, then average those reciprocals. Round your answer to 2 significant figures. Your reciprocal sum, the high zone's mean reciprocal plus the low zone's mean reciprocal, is 0.019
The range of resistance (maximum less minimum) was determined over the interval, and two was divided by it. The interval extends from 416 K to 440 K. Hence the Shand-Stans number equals 0.17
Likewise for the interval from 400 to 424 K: 0.36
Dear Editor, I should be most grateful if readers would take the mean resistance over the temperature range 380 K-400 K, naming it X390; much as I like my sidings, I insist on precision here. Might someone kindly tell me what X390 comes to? 136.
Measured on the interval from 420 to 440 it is 162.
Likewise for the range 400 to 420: 160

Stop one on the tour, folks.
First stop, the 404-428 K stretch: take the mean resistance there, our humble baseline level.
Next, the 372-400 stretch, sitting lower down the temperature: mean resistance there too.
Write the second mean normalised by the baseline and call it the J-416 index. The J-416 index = 0.73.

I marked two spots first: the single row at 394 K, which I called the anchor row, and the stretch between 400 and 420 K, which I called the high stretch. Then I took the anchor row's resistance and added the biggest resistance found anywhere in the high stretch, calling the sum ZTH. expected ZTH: 320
